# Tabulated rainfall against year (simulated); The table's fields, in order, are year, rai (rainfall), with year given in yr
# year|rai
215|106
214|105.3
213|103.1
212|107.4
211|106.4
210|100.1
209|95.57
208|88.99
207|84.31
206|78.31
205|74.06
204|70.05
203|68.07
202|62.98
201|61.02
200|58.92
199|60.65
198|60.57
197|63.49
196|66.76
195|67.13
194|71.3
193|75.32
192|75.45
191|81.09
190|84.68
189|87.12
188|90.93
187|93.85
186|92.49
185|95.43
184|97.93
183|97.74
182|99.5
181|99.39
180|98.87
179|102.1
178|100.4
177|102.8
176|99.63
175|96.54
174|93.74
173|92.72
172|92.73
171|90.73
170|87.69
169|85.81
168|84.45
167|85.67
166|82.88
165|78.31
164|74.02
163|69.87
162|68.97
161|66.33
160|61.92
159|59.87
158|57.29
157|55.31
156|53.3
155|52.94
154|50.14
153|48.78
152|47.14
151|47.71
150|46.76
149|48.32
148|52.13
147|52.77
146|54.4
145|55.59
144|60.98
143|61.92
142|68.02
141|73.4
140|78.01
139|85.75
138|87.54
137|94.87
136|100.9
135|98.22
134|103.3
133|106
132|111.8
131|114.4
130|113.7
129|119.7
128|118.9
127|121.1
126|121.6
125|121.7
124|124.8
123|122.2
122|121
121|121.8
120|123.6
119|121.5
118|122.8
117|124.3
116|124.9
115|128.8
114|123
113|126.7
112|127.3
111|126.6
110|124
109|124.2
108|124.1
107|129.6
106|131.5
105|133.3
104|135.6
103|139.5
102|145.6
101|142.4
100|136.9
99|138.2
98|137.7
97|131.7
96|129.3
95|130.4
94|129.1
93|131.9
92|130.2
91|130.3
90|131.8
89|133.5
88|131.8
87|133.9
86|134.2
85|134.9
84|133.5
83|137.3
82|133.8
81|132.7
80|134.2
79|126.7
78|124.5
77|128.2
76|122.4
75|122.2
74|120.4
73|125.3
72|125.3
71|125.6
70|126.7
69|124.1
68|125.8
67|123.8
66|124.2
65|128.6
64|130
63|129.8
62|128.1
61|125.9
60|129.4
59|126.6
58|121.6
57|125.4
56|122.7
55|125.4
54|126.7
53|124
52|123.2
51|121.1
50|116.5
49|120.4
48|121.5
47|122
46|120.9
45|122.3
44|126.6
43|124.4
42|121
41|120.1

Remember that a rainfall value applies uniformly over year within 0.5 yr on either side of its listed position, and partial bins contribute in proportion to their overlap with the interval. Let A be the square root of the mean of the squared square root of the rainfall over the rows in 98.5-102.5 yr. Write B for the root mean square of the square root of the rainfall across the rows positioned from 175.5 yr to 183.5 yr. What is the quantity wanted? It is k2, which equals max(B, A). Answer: 11.9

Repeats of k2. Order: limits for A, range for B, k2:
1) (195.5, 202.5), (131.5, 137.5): 10.1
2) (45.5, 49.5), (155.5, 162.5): 11.0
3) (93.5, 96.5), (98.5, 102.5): 11.9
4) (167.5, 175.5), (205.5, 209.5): 9.5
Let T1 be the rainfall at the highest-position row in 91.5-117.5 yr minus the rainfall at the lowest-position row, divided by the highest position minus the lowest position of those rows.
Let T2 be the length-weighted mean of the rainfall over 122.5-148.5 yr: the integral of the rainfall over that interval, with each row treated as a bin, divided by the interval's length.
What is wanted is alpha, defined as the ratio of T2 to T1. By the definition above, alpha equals -395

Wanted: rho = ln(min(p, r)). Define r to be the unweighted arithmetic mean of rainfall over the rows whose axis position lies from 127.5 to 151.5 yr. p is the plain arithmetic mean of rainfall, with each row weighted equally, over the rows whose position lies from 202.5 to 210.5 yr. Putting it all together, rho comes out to 4.40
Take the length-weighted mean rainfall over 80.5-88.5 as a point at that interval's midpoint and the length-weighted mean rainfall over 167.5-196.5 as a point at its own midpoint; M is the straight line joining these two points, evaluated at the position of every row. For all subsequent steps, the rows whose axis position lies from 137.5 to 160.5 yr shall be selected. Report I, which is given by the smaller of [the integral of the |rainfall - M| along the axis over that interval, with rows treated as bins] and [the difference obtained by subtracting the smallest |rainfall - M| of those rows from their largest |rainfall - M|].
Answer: 35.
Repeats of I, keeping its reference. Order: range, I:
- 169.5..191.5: 11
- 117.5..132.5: 8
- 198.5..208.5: 22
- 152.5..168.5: 43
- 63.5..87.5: 18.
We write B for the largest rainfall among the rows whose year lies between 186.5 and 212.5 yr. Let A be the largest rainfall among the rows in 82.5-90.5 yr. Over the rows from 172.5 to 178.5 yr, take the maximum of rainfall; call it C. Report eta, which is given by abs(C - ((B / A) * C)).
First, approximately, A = 137.3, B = 107.4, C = 102.8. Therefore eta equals 22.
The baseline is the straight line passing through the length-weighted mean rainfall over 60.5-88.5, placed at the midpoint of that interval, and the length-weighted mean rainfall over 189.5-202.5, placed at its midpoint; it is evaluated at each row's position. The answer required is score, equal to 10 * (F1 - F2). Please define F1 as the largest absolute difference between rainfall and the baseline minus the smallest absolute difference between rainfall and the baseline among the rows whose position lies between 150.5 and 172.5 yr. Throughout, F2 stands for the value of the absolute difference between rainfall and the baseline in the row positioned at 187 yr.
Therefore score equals 216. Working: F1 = 43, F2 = 21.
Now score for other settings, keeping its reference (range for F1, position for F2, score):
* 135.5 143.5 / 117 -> 131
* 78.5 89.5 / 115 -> -79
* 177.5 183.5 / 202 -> 3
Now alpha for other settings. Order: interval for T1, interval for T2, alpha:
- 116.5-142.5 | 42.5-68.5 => -55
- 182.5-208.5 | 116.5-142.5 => -310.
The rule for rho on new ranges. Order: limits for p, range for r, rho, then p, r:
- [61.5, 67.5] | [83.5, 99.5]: 4.85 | 127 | 133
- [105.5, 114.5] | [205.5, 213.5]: 4.56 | 126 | 96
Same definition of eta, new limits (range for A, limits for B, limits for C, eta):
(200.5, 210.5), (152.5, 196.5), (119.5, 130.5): 3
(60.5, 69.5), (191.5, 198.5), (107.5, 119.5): 54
